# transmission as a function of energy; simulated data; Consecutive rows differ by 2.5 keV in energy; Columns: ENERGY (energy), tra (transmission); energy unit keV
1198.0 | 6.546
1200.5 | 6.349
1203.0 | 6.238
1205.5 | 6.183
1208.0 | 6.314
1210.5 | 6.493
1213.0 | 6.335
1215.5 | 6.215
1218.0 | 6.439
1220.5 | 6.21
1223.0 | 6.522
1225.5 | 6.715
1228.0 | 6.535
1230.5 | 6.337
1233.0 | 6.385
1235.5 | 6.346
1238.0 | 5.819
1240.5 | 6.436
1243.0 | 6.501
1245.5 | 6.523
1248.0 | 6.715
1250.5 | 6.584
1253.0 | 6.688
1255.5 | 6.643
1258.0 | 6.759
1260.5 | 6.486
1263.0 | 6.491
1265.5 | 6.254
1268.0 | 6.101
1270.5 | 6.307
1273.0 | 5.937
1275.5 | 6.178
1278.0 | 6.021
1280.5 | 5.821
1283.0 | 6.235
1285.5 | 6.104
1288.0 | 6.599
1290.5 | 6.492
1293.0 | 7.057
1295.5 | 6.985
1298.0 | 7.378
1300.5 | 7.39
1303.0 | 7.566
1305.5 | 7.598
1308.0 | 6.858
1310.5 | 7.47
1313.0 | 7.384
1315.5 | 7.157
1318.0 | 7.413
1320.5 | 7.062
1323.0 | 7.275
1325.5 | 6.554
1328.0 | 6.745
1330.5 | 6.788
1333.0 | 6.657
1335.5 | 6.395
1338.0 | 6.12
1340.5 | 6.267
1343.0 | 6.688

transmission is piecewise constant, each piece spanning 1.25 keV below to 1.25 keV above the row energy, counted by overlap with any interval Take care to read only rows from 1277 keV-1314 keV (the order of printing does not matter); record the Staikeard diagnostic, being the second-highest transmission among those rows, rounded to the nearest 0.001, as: 7.566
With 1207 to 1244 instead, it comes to 6.535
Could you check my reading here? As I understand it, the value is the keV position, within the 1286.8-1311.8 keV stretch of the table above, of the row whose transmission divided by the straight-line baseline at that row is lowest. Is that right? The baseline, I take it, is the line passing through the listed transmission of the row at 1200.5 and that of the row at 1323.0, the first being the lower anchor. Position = 1290.5 keV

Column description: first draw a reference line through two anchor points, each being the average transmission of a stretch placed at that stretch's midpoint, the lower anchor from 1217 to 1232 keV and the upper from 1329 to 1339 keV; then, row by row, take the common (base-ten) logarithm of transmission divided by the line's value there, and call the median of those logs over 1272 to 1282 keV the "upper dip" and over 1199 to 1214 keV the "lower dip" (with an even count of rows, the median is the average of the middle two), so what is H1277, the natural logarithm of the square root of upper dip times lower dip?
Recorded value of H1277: -4.0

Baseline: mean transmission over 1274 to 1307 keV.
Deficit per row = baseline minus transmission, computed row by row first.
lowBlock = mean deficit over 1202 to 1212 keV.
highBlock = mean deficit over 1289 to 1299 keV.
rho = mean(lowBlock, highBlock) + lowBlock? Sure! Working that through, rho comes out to 0.50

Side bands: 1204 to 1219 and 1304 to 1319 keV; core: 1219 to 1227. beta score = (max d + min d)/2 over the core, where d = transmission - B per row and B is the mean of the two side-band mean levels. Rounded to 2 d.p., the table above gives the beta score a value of -0.36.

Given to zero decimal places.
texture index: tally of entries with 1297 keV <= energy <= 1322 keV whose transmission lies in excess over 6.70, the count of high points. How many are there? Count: 10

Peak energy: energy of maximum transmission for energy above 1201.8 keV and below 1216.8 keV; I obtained 1210.5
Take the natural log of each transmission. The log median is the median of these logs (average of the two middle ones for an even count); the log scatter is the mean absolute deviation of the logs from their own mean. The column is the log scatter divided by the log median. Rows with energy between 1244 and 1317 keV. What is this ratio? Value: 0.0333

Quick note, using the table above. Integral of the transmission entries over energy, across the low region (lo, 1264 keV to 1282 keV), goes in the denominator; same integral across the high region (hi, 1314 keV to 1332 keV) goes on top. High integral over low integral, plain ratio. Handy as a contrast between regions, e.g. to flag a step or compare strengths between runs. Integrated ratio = 1.15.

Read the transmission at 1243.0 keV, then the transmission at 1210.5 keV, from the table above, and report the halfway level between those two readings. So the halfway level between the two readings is 6.50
